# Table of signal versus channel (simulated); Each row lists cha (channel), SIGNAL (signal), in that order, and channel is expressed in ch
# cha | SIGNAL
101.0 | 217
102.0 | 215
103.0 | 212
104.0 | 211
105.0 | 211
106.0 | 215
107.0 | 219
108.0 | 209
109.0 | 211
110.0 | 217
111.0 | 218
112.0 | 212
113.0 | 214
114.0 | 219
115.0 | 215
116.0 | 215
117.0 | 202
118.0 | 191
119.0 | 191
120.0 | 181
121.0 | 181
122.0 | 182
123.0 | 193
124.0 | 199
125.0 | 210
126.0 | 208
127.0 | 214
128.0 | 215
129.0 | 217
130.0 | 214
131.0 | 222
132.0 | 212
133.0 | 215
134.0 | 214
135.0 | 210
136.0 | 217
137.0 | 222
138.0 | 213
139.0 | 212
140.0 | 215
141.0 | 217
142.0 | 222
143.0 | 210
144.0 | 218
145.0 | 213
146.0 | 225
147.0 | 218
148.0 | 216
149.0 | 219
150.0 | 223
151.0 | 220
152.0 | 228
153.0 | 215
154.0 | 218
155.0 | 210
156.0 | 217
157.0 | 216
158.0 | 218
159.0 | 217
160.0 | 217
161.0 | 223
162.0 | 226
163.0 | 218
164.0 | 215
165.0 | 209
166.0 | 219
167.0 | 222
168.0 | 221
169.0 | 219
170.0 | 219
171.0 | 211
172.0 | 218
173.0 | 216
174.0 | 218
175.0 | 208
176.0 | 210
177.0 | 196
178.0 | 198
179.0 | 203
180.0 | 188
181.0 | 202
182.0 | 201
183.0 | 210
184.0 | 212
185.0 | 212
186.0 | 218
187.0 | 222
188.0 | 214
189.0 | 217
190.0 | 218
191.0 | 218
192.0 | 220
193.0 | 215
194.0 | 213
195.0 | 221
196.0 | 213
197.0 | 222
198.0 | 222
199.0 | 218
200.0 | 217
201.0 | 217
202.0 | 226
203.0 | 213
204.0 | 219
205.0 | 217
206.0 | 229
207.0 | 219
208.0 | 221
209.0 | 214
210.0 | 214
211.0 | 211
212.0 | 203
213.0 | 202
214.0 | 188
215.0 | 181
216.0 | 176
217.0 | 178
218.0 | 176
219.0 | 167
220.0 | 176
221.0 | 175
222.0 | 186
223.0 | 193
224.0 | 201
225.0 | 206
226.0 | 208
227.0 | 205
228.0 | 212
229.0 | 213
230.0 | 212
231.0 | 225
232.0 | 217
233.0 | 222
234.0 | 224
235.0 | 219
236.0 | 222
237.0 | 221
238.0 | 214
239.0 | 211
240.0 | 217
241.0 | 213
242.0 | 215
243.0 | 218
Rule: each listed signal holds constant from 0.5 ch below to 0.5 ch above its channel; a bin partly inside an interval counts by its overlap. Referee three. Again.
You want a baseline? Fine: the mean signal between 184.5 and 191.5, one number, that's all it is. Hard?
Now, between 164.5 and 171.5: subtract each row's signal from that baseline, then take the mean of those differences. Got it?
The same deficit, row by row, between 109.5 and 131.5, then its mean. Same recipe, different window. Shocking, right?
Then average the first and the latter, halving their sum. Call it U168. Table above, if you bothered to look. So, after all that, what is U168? 5.5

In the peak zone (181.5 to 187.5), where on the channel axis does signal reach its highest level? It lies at 187.0 ch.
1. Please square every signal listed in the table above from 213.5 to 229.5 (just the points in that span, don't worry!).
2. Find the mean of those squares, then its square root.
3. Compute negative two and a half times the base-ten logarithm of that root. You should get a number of -5.70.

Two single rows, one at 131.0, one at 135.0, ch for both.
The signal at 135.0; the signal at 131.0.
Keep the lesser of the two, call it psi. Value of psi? 210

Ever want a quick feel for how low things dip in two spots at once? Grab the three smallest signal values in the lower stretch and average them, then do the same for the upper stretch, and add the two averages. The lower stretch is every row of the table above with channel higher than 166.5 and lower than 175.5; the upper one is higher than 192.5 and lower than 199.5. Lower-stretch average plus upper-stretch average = 425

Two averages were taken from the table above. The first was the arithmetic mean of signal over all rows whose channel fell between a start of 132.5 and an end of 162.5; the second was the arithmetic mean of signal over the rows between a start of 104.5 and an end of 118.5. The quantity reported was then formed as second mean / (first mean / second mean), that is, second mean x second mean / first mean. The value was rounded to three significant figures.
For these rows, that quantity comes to 207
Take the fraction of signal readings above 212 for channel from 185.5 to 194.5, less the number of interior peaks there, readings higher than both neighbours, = -1.0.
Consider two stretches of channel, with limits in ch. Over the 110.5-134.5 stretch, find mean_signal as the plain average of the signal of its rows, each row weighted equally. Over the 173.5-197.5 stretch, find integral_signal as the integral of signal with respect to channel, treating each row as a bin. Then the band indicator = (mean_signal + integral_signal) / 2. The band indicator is 2638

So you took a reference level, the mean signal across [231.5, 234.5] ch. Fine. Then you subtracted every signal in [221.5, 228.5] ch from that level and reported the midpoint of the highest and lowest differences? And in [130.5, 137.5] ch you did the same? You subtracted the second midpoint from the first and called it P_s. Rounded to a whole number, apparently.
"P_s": 17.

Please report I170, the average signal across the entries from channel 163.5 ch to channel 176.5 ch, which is 216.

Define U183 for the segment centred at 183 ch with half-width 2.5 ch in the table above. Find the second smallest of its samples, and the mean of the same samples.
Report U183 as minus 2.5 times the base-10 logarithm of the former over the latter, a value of 0.029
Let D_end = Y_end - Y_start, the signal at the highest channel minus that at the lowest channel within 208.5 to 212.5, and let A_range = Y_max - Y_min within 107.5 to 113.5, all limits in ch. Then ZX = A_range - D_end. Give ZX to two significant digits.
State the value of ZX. 20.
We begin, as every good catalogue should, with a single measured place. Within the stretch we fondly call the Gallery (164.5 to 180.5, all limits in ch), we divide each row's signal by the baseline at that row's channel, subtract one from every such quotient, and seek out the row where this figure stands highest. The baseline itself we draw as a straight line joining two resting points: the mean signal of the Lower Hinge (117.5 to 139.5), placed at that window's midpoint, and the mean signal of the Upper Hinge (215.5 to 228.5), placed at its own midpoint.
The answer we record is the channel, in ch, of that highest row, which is 167.0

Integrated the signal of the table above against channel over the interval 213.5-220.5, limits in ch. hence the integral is 1242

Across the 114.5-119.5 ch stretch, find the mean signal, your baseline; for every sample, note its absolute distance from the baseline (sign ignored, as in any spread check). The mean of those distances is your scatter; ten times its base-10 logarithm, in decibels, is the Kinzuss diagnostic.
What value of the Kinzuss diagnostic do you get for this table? 9.9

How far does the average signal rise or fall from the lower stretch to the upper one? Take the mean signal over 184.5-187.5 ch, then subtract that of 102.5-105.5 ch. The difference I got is 6.0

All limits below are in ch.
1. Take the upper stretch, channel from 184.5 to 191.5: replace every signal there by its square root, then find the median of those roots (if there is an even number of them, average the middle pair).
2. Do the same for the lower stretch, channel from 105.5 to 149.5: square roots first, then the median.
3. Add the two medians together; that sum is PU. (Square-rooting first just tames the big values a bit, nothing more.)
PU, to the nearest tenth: 29.4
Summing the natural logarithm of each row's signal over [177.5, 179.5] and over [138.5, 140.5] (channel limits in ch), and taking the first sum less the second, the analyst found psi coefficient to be -0.13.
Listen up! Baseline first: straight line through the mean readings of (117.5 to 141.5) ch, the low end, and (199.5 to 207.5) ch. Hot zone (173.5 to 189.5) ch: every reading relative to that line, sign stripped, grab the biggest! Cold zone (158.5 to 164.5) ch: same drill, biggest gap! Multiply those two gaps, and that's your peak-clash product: 373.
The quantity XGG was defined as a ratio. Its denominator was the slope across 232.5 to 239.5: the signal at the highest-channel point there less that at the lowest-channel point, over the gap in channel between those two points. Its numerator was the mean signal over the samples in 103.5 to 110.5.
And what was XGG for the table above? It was -116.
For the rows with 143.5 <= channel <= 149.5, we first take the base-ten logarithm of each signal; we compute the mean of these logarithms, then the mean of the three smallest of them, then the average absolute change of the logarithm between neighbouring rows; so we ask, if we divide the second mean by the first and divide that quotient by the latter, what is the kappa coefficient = 87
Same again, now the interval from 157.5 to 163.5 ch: 141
